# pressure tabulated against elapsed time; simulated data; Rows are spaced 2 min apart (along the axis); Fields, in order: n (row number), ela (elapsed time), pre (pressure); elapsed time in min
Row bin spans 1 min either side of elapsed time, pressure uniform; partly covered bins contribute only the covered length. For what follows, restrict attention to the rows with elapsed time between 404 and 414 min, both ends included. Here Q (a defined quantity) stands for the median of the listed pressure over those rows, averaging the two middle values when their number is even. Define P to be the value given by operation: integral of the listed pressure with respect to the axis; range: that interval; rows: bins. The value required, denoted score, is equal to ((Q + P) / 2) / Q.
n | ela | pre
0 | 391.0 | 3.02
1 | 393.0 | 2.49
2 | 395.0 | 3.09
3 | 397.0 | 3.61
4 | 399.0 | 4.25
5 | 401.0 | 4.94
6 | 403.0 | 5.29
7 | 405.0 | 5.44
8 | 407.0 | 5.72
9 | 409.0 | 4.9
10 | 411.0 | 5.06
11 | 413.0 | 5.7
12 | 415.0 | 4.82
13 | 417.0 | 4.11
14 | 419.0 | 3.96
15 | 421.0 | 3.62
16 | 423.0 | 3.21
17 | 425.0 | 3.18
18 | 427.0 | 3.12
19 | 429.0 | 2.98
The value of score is 5.4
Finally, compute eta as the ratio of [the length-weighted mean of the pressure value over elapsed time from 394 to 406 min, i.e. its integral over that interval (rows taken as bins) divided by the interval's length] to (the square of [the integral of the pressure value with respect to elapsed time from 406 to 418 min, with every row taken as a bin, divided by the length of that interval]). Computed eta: 0.17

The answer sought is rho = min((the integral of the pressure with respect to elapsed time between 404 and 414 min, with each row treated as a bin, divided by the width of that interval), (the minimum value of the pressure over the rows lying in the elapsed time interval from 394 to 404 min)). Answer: 3.1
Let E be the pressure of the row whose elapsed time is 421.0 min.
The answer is 3.62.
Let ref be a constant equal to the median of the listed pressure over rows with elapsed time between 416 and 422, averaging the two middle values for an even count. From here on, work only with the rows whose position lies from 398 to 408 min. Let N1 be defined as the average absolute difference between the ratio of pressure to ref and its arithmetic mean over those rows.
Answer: 0.11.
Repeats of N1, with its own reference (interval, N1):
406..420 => 0.13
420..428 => 0.04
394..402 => 0.16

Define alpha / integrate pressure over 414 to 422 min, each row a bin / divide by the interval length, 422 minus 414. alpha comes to 4.1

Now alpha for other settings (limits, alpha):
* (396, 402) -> 4.3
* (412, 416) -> 5.3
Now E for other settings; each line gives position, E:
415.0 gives 4.82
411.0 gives 5.06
